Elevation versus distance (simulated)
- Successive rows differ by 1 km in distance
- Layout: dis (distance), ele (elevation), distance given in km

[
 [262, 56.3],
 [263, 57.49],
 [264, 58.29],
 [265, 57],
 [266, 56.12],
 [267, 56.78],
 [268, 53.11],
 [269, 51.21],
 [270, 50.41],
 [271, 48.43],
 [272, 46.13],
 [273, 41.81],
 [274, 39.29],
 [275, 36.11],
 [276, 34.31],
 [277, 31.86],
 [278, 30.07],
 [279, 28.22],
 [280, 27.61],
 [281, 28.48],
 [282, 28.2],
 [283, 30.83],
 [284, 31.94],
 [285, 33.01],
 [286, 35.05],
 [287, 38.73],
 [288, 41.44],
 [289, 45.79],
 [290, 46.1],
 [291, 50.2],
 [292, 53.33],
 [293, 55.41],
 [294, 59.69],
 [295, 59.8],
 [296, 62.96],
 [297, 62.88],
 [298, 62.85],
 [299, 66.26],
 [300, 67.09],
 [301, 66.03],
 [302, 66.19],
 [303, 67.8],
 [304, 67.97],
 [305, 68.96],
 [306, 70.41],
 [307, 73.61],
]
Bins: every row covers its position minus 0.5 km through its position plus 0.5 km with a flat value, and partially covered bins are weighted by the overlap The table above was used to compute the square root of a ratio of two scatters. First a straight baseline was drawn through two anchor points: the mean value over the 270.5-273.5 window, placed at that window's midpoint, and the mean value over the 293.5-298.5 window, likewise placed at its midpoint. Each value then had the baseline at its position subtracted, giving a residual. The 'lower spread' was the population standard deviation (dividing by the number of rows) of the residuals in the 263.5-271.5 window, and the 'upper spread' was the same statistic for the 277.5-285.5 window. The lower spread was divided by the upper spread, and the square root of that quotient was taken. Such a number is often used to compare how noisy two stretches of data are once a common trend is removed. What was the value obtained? 1.9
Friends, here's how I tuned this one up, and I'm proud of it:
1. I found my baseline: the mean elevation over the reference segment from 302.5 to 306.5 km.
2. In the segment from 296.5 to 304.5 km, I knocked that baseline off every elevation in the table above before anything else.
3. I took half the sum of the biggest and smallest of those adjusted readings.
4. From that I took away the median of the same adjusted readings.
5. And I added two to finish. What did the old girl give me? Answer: 1.2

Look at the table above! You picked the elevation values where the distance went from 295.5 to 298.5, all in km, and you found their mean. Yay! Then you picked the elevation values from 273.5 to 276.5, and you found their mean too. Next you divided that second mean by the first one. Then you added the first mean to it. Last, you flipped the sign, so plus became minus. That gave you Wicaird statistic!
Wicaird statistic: -63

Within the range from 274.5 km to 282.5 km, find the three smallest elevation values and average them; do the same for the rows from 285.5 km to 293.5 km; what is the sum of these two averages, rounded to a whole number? 66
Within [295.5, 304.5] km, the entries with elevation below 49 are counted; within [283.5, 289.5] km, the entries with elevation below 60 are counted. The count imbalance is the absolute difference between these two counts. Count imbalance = 6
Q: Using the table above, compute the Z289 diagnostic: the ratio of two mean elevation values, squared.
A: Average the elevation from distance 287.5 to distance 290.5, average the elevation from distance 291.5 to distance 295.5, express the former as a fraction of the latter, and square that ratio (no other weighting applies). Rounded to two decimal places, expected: 0.61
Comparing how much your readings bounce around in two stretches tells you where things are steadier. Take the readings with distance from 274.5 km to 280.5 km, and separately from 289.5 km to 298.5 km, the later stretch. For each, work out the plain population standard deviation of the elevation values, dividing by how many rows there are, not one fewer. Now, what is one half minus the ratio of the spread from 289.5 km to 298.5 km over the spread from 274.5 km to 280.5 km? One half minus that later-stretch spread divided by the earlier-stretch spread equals -1.4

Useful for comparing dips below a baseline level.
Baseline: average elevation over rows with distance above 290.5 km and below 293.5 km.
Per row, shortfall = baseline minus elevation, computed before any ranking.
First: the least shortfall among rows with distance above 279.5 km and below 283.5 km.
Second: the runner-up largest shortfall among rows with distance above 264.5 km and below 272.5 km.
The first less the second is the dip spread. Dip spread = 18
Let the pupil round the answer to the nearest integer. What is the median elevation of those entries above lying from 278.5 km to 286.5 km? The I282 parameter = 30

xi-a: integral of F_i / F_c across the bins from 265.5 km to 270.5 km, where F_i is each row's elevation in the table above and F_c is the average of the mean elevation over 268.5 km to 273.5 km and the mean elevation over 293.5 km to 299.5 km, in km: 4.9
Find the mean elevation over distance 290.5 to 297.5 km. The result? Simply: 58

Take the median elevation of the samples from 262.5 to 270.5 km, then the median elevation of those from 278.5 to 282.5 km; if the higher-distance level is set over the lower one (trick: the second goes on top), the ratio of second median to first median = 0.50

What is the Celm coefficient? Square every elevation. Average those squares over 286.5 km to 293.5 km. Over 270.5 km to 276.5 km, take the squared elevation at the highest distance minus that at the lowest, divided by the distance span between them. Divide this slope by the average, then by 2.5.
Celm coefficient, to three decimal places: -0.041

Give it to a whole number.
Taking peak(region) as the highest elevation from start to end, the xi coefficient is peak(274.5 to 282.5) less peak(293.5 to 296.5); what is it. -27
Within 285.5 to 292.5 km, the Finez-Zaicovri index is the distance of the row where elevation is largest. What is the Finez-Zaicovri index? 292 km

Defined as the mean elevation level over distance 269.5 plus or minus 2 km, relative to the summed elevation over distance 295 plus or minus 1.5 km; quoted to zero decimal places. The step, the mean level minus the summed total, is -132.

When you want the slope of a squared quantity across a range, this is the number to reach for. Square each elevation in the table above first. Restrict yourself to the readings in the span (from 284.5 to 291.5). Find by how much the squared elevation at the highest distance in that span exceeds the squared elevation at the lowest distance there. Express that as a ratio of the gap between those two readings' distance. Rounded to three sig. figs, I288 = 238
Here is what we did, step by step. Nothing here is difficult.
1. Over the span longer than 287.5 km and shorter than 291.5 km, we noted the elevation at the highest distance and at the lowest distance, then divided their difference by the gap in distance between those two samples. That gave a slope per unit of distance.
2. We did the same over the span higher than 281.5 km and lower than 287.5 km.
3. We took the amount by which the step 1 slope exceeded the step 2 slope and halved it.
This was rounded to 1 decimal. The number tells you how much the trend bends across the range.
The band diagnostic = 0.4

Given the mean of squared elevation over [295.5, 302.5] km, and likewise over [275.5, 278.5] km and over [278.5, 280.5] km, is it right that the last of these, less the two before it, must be -4467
